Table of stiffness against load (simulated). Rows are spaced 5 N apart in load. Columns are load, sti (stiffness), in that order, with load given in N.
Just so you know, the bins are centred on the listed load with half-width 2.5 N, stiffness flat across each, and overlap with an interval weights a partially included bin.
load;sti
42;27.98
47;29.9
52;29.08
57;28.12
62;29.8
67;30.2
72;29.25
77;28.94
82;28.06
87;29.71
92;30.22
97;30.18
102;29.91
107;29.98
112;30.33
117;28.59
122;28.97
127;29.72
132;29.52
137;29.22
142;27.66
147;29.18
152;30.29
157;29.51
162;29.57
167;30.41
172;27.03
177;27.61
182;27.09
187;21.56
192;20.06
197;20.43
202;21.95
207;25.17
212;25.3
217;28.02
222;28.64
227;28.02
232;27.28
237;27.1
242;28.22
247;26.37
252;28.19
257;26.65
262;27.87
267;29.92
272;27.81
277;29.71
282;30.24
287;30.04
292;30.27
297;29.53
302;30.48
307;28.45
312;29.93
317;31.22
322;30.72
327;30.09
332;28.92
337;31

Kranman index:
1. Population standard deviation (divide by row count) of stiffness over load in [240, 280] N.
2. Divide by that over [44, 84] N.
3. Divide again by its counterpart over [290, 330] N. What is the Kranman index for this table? 2.0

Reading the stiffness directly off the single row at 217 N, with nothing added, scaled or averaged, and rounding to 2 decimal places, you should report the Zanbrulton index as 28.02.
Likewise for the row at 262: 27.87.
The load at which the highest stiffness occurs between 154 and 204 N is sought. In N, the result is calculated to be 167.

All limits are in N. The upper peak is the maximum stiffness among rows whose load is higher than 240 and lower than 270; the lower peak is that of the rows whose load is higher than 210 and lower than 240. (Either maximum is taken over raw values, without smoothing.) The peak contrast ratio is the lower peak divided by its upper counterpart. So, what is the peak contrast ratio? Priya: 0.96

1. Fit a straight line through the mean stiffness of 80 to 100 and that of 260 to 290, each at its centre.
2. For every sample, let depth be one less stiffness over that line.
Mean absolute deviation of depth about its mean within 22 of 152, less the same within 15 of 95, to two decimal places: 0.01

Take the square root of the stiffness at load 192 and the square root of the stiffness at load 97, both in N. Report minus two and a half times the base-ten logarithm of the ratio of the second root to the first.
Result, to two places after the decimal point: -0.22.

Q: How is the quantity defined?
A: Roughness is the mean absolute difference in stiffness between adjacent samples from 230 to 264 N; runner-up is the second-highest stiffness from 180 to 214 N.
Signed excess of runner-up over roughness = 24.0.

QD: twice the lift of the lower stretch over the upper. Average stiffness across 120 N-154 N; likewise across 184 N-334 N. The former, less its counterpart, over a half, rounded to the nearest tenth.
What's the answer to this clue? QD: 3.2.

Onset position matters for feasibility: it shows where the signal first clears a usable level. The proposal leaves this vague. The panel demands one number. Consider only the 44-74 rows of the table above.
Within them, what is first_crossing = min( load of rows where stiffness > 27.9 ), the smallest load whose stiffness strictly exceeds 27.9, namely 47 N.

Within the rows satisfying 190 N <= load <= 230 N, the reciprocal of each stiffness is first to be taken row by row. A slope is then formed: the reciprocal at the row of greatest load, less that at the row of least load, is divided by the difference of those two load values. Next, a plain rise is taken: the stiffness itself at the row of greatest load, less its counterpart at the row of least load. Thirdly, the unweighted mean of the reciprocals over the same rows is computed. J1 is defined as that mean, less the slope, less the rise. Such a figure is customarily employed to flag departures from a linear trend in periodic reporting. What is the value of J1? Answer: -7.9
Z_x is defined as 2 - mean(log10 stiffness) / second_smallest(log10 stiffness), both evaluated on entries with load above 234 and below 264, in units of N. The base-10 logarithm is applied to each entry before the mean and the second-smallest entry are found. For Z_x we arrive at 0.992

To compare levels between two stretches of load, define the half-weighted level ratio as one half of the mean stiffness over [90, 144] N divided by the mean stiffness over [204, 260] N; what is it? 0.54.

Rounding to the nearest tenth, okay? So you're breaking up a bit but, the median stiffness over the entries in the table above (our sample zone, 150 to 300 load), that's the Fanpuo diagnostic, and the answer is 27.9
